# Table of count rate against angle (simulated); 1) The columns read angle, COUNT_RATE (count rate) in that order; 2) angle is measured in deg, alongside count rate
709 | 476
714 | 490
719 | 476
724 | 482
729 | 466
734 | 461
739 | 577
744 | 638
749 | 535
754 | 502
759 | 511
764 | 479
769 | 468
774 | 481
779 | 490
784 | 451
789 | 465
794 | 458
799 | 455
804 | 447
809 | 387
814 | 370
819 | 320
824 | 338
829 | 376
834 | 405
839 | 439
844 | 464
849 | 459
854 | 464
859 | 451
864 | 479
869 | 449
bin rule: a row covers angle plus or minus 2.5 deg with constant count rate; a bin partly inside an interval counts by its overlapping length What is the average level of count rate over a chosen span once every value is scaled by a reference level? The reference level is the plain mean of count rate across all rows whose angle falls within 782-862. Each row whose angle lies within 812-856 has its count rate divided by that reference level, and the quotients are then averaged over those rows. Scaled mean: 0.96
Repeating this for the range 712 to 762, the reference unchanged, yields 1.22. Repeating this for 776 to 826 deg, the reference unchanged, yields 0.99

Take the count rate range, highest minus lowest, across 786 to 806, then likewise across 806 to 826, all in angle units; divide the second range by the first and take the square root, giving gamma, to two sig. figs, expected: 1.9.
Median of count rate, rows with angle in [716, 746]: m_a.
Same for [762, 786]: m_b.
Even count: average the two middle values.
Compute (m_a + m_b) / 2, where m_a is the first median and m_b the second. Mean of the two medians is 479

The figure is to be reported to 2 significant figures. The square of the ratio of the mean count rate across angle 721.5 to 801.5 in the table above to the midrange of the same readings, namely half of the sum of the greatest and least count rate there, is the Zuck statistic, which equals 0.83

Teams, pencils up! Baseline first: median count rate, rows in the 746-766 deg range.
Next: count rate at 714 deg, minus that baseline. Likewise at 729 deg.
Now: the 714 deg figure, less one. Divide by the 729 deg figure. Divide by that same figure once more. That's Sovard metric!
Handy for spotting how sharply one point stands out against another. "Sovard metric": -0.011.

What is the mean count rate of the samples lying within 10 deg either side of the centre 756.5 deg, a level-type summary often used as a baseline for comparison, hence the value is 507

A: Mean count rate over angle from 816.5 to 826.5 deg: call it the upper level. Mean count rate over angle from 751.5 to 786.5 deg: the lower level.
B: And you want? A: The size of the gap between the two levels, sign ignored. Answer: 154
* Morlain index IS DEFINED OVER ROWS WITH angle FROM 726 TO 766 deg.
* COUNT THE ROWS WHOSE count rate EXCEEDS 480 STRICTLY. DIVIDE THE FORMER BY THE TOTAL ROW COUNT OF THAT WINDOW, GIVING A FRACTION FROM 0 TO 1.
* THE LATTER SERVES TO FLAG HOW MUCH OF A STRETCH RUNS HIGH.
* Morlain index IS 0.6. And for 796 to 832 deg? 0.0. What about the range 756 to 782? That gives 0.6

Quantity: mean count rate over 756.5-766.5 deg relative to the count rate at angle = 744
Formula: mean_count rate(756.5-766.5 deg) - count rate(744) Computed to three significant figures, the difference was -143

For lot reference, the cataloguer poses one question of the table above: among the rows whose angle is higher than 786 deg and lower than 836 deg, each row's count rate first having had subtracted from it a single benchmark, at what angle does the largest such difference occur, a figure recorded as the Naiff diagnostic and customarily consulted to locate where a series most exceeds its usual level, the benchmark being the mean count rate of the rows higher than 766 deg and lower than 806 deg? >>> 789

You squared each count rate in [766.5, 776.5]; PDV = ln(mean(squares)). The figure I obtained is 12.3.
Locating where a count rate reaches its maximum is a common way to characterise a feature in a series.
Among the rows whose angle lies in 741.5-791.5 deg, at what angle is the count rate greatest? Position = 744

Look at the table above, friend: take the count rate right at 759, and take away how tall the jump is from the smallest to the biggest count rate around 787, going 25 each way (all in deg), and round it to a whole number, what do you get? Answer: 408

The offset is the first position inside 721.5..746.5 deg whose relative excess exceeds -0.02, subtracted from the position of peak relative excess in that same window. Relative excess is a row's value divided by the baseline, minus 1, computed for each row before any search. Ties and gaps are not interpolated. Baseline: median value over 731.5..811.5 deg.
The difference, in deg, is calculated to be 20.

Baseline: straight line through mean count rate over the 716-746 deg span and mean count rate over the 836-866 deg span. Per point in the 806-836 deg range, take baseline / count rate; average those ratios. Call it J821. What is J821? 1.30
